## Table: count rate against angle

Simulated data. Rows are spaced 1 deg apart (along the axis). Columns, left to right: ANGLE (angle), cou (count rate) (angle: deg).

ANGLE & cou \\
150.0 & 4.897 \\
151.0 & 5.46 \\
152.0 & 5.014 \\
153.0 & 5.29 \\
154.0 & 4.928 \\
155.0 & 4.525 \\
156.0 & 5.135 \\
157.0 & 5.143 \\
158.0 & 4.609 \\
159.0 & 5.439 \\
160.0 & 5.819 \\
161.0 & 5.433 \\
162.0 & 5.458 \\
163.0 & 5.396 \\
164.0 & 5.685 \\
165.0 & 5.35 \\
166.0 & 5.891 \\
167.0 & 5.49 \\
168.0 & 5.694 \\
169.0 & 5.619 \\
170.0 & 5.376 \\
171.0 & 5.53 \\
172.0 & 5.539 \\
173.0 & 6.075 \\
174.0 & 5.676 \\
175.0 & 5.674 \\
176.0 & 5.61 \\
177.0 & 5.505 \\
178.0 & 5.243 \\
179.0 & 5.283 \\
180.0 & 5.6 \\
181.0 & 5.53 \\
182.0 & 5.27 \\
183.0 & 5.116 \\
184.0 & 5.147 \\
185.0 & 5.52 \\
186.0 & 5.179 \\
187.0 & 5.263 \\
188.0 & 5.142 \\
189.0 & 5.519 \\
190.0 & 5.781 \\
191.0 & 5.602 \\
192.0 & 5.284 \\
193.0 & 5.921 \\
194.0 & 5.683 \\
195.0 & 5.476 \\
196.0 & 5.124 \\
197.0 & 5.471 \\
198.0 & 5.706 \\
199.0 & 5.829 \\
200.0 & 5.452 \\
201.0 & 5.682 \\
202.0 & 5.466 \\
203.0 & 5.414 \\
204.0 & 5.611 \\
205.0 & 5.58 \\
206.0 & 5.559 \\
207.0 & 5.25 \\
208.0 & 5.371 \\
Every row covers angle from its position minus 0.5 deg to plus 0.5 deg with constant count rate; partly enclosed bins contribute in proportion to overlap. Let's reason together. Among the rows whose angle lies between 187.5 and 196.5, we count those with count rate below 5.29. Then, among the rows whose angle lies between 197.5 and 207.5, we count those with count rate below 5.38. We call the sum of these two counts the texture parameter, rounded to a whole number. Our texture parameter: 4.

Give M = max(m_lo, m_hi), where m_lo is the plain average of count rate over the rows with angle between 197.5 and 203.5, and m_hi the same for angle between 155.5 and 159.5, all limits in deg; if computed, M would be 5.59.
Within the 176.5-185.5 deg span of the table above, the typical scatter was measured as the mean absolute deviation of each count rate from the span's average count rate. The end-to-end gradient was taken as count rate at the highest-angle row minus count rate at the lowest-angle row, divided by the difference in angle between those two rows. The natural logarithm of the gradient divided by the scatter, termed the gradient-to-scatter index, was -4.5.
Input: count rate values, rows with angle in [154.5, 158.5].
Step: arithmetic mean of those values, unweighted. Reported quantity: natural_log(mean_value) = 1.580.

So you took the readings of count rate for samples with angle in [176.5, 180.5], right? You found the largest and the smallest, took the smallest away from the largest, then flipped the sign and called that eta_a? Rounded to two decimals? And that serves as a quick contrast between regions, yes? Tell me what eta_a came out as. -0.36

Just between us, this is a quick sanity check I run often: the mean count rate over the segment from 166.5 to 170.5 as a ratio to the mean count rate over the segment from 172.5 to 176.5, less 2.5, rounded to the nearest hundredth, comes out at -1.54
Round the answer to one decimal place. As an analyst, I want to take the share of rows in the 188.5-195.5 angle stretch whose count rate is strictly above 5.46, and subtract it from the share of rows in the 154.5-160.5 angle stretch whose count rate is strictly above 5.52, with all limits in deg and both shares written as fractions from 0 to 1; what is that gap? -0.7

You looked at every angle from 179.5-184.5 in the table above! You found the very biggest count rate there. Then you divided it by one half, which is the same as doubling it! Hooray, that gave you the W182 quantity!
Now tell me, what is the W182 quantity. 11.20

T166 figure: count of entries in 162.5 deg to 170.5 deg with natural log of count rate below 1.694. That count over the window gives 3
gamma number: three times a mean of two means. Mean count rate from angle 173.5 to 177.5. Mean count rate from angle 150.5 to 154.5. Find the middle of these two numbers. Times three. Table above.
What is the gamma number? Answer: 16.2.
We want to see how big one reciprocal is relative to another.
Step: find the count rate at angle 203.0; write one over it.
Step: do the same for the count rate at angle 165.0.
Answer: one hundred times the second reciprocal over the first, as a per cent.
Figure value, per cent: 101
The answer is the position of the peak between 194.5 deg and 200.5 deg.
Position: 199.0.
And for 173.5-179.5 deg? 174.0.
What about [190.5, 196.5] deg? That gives 193.0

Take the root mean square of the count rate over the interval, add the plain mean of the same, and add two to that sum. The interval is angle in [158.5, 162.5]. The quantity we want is 13.1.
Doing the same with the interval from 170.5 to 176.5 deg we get 13.4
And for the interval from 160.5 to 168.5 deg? 13.1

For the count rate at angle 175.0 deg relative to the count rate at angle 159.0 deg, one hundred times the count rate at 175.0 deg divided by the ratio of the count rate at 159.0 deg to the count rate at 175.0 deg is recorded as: 592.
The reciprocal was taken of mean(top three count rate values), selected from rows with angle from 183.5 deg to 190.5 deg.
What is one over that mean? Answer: 0.178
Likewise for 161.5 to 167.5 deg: 0.176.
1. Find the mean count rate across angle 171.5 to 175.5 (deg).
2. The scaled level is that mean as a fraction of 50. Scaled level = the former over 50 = 0.115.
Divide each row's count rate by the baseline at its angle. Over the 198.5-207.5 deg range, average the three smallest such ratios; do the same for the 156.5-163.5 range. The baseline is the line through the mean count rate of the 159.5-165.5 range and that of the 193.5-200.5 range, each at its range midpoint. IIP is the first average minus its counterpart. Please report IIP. 0.06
